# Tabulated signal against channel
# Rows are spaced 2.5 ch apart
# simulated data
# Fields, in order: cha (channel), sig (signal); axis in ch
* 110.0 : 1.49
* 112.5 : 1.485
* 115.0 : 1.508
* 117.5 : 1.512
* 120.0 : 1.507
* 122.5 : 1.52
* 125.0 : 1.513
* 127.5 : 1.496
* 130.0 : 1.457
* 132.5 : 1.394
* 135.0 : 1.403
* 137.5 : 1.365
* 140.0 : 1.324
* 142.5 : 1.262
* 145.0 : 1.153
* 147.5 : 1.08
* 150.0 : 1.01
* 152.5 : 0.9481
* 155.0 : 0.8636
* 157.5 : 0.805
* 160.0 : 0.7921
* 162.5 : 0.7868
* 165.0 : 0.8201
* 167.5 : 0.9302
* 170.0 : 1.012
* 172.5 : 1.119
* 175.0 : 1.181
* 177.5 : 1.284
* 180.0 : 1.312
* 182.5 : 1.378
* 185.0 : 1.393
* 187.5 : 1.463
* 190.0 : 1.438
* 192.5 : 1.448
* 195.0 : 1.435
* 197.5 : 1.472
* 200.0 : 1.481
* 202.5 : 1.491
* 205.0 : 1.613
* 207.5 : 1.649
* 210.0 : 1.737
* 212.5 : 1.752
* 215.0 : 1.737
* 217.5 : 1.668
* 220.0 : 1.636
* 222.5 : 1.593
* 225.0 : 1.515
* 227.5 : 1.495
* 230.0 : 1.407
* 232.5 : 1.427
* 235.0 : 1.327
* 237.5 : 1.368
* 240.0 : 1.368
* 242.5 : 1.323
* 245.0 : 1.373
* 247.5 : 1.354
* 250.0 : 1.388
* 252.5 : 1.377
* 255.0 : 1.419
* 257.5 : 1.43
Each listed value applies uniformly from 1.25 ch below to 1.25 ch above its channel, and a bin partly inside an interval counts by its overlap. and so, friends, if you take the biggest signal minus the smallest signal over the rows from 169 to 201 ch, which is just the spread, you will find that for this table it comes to 0.47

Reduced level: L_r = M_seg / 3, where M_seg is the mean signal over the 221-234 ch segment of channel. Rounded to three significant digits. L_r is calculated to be 0.496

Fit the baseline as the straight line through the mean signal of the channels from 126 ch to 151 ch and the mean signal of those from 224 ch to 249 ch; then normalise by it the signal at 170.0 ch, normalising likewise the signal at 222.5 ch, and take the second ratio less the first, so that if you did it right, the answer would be 0.4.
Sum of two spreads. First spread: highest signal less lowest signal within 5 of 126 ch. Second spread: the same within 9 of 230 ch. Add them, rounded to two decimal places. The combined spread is 0.33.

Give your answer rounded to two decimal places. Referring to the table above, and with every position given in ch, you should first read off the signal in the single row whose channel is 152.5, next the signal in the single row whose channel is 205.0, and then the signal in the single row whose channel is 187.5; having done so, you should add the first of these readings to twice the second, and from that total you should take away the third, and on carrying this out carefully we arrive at 2.71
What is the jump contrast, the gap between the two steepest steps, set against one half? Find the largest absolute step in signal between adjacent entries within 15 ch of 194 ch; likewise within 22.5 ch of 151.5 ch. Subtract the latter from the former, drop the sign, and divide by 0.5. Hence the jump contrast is 0.024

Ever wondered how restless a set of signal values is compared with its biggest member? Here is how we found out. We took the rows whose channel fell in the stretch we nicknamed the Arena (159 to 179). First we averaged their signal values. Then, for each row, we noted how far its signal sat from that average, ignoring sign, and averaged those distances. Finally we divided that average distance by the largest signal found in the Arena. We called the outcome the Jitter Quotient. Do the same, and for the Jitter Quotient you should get 0.12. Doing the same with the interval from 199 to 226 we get 0.04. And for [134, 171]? 0.13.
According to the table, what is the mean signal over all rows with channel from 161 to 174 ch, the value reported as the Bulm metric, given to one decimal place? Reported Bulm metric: 0.9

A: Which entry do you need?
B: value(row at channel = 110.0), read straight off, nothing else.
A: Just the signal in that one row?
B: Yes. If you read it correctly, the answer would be 1.49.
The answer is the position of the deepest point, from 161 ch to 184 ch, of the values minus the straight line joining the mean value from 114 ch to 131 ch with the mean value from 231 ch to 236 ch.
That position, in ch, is 162.5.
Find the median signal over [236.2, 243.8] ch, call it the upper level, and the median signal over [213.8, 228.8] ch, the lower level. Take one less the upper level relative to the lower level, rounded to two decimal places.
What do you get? 0.15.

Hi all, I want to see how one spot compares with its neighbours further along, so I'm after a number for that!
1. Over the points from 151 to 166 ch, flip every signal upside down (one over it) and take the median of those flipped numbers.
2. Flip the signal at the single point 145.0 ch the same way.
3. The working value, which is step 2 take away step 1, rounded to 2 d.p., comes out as -0.36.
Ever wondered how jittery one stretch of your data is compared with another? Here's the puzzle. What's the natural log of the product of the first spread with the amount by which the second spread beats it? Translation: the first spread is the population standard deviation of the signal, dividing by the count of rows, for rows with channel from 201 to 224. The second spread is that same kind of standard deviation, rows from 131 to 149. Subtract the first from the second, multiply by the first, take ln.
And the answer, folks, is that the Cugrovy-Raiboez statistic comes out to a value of -5.8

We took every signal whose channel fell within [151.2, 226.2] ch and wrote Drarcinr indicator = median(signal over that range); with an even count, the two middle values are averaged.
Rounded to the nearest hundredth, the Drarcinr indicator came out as 1.44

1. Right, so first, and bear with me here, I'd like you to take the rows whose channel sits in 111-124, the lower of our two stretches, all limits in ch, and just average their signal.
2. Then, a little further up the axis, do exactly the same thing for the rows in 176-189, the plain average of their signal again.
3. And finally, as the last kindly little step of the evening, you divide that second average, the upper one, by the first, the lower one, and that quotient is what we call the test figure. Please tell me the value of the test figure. 0.91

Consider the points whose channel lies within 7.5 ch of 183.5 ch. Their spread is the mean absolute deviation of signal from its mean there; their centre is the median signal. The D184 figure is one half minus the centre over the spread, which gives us -25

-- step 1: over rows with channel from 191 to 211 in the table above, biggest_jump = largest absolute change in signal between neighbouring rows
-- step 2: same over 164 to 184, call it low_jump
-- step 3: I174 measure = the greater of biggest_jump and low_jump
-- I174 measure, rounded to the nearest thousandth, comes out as 0.122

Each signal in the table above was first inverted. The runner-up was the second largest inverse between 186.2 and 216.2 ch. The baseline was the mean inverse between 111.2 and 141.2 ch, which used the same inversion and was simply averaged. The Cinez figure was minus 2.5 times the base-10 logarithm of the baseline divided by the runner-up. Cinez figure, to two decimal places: 0.01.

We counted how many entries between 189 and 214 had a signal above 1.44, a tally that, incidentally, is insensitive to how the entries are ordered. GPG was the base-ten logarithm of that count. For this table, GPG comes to 0.9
